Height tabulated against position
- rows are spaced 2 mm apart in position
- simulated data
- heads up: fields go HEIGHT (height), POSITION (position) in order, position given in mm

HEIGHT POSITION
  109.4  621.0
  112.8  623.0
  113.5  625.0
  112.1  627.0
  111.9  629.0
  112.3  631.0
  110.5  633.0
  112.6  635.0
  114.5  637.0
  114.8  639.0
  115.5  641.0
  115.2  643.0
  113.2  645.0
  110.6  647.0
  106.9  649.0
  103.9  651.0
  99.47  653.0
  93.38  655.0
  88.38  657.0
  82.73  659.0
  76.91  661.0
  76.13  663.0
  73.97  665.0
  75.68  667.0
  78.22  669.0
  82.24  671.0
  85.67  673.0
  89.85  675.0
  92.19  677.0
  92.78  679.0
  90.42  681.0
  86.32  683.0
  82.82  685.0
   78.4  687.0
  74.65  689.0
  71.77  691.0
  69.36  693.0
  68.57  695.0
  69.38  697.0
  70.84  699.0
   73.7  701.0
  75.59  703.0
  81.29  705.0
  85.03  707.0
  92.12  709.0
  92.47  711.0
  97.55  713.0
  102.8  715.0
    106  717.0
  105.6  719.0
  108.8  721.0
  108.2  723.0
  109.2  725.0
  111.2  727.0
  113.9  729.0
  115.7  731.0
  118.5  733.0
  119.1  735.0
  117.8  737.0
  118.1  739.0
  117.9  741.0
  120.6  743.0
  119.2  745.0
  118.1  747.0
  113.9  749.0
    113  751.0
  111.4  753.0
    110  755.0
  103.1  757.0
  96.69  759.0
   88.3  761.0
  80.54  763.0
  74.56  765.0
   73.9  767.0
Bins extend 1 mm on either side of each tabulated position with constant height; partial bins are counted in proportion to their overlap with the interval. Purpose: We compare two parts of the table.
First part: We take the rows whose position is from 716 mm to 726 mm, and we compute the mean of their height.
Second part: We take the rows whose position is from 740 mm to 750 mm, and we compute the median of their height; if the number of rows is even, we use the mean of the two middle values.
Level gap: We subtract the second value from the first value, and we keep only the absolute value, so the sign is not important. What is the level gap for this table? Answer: 11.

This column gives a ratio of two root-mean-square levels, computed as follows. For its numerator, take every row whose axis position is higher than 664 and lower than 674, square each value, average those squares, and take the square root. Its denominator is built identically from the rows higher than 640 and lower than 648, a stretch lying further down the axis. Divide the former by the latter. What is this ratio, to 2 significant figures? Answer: 0.70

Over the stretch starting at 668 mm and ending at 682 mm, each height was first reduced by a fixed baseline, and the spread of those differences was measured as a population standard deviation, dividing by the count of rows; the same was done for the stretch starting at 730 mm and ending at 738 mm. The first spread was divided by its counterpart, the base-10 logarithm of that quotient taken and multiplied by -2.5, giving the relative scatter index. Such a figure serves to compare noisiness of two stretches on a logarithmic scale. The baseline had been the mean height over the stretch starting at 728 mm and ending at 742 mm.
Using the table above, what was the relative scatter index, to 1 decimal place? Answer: -1.5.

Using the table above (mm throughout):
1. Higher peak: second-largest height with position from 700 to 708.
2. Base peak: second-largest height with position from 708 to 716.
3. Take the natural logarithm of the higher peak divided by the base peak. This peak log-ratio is -0.18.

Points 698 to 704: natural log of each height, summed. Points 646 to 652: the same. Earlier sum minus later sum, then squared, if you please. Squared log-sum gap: 1.3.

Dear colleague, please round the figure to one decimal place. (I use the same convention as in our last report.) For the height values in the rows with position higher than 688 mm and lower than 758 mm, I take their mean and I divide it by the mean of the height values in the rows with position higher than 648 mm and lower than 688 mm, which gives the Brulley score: 1.2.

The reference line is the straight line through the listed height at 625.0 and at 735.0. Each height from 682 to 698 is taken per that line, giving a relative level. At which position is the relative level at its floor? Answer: 695.0 mm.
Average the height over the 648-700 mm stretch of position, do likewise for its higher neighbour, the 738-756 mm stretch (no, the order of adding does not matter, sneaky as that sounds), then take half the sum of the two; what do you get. 99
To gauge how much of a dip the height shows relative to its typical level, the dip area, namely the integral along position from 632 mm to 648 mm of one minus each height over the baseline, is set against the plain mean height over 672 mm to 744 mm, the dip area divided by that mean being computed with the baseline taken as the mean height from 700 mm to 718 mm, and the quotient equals -0.045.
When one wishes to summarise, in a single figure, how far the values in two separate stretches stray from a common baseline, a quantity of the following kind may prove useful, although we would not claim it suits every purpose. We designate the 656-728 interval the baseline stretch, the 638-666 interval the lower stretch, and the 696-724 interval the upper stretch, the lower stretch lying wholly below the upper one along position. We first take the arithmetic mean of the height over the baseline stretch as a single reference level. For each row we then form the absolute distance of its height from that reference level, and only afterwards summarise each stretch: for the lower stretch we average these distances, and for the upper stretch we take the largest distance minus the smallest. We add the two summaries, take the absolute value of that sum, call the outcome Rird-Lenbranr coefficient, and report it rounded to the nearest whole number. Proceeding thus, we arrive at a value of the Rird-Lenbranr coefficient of 38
